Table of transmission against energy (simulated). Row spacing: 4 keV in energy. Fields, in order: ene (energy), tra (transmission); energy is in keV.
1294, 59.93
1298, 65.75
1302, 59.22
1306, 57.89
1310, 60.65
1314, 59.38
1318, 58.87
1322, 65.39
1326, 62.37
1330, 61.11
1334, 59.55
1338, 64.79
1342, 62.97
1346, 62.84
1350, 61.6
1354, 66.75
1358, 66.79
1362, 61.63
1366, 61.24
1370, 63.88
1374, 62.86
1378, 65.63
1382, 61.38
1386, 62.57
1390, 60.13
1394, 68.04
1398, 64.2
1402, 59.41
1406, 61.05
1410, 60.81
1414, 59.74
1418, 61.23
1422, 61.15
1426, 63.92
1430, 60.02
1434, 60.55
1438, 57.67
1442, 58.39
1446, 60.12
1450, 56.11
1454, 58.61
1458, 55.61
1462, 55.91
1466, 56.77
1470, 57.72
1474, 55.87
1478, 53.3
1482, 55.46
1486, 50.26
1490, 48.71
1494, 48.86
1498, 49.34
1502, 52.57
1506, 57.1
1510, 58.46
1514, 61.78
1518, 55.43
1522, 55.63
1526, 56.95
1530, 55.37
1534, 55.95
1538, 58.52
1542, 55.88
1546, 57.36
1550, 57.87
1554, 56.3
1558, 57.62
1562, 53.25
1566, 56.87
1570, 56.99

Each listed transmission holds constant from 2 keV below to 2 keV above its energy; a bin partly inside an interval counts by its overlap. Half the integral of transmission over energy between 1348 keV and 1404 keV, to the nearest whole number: 1772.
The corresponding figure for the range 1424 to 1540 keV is 3262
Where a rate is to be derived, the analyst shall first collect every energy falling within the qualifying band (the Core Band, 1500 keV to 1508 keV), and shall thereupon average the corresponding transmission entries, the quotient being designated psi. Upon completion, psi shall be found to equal 54.8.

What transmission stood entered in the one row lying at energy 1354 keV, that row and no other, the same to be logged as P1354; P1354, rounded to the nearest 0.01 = 66.75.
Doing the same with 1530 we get 55.37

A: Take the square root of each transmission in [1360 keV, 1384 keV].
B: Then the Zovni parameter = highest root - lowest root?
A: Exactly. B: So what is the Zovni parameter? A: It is 0.28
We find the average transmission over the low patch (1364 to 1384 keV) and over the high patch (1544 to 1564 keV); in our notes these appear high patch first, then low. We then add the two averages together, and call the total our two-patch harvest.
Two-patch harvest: 119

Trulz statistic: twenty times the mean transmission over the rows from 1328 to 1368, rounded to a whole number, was 1259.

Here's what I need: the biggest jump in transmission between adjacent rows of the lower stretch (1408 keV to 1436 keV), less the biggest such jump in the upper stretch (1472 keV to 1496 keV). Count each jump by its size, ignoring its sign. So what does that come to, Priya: -1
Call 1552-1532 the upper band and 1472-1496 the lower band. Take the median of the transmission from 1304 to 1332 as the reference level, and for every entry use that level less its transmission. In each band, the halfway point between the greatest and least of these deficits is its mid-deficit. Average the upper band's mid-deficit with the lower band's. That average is 5.9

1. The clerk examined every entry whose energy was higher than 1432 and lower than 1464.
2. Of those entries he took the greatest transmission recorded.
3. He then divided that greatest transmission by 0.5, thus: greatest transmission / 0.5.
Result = 121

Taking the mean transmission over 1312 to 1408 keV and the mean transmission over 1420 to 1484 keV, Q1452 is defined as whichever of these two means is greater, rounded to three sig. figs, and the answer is 62.7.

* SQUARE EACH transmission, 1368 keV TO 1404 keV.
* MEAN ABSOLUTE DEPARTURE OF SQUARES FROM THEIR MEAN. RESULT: 261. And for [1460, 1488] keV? 201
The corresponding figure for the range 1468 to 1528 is 344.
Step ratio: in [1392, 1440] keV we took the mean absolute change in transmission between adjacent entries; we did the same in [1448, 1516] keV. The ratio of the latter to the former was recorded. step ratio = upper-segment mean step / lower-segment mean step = 1.01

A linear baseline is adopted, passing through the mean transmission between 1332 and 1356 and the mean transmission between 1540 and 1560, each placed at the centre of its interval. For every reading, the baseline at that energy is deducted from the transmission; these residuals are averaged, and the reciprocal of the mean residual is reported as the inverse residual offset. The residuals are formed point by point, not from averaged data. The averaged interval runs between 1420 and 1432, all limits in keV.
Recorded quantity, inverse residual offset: 1.0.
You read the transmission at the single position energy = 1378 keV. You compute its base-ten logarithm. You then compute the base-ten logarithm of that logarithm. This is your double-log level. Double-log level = 0.259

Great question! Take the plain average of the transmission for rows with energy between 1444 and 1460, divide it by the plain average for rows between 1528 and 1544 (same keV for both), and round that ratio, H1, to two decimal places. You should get 1.02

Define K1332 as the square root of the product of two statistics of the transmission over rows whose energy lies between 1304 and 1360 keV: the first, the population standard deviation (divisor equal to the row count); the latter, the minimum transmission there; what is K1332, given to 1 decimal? 12.7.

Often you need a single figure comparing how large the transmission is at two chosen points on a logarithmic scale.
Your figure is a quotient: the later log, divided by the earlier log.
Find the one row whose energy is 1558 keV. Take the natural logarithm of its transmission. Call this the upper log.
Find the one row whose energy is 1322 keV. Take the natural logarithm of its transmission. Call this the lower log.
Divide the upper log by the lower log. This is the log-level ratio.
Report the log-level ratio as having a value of 0.97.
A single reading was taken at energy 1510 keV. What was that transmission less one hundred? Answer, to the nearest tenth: -41.5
